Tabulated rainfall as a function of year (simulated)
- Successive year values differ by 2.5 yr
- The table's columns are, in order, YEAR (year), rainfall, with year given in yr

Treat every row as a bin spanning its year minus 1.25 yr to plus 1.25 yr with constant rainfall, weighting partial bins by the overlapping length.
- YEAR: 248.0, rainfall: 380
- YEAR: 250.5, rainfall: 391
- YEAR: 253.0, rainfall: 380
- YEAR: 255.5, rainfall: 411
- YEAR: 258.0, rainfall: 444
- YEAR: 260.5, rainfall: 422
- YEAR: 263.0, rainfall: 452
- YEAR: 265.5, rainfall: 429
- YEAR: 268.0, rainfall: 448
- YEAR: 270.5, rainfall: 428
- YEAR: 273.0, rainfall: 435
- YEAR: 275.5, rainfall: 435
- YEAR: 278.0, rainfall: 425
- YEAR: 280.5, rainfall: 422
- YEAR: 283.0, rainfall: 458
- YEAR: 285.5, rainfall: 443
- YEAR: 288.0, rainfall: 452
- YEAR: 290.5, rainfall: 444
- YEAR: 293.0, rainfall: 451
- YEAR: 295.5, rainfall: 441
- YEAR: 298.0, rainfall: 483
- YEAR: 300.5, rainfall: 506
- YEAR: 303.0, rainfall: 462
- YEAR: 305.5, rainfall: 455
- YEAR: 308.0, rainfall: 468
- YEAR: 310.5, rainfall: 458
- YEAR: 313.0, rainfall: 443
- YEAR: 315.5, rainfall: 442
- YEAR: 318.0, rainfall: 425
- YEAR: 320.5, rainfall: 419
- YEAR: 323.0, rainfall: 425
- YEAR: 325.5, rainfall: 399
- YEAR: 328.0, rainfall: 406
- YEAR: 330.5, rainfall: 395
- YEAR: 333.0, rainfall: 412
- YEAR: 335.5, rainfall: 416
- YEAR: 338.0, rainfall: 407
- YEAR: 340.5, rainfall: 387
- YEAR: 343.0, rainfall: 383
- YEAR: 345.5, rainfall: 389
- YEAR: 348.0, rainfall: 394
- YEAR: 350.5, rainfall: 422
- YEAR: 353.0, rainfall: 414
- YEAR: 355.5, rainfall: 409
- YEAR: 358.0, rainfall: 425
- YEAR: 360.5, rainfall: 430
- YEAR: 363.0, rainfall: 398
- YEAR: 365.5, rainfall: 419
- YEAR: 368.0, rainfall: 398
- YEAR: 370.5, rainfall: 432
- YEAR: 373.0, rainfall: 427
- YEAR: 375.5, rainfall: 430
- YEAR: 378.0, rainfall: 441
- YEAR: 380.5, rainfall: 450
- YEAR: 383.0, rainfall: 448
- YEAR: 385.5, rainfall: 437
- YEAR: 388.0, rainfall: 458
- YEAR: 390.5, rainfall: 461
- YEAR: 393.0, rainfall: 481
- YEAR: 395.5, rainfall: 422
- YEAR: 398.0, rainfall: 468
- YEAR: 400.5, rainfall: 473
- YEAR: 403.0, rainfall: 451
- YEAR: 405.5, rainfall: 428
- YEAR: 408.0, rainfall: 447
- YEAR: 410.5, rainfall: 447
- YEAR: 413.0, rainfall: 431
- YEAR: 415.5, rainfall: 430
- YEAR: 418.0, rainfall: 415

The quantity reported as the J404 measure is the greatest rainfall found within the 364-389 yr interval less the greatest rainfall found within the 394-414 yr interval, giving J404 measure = -15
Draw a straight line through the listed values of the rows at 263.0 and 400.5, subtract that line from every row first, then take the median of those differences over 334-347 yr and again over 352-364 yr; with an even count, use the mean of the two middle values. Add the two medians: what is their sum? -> -127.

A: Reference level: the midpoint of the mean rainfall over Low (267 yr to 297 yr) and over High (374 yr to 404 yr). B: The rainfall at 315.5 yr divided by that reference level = 0.99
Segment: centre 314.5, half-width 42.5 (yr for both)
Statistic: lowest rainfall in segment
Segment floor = 383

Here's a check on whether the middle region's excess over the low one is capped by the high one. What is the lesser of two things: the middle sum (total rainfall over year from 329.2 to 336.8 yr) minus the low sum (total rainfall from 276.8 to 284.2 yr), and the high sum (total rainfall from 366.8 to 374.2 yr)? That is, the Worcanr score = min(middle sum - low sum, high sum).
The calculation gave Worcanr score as -82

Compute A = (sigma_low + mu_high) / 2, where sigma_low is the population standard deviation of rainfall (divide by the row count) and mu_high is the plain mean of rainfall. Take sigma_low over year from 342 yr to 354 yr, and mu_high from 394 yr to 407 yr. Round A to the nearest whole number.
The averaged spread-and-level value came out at 232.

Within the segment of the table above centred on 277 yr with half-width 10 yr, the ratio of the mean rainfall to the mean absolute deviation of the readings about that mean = 45.1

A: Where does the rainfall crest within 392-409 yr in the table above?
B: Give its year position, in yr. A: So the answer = 393.0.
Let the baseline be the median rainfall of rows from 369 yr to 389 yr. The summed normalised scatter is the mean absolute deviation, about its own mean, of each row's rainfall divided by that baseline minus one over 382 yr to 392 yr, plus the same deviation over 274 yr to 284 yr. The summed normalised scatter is 0.046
